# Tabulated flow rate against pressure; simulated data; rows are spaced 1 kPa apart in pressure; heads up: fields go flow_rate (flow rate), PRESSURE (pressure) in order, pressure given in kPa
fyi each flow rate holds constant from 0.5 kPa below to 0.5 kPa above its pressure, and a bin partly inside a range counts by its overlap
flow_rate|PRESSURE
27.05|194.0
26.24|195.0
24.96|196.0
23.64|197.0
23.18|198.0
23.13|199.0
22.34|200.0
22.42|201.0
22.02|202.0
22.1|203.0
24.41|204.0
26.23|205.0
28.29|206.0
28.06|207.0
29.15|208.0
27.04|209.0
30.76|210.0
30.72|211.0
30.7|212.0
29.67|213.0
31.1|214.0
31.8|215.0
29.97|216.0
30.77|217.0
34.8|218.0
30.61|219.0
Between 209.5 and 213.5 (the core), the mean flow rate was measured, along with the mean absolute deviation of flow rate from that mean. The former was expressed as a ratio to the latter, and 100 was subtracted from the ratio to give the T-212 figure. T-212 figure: -23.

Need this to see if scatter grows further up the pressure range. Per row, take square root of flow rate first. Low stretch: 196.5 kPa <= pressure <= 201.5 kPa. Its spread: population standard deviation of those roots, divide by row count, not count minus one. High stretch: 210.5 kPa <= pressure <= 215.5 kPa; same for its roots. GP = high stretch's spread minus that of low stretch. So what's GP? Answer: 0.01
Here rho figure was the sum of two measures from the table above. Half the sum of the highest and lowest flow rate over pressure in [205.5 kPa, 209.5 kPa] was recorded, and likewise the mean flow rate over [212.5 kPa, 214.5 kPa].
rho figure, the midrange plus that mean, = 58.5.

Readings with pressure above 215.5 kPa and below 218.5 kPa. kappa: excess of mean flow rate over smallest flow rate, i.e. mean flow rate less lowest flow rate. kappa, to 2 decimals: 1.88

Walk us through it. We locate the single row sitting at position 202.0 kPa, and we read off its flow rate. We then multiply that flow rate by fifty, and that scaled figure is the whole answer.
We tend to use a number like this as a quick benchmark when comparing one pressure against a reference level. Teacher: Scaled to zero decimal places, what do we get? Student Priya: 1101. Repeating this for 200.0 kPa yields 1117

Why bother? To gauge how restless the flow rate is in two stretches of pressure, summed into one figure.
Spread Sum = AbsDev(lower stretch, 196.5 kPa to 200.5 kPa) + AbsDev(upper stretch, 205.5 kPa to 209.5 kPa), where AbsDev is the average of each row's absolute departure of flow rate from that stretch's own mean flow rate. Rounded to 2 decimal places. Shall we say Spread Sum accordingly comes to 0.95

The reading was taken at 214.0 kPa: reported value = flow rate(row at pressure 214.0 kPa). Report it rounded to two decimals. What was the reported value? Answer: 31.10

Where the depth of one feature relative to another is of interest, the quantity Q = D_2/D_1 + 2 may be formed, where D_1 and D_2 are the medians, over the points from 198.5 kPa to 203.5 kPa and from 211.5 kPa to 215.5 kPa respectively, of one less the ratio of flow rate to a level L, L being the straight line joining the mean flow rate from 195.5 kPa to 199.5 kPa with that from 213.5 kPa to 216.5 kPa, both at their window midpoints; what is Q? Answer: 1.8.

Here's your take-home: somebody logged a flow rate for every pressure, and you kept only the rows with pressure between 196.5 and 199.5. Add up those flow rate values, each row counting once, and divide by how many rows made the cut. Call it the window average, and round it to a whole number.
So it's 23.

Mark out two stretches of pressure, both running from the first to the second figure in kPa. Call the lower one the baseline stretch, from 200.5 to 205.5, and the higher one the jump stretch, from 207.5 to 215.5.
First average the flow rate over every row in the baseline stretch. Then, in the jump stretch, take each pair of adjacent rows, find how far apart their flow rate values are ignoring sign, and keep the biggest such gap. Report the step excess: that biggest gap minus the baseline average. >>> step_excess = -19.7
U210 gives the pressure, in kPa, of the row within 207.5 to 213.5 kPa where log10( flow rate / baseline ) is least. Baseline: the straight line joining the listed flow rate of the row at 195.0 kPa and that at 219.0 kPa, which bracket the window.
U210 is 209.0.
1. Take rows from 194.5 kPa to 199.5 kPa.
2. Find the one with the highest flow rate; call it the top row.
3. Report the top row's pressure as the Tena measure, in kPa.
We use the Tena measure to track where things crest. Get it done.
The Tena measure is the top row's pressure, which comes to 195.0 kPa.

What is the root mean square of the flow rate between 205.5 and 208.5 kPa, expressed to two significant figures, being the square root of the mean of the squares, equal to 29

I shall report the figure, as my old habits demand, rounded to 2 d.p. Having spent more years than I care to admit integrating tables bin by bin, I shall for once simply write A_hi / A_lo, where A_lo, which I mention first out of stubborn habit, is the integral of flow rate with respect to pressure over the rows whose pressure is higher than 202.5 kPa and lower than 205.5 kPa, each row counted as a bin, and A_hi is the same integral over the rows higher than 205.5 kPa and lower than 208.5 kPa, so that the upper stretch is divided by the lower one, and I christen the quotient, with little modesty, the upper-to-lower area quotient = 1.18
